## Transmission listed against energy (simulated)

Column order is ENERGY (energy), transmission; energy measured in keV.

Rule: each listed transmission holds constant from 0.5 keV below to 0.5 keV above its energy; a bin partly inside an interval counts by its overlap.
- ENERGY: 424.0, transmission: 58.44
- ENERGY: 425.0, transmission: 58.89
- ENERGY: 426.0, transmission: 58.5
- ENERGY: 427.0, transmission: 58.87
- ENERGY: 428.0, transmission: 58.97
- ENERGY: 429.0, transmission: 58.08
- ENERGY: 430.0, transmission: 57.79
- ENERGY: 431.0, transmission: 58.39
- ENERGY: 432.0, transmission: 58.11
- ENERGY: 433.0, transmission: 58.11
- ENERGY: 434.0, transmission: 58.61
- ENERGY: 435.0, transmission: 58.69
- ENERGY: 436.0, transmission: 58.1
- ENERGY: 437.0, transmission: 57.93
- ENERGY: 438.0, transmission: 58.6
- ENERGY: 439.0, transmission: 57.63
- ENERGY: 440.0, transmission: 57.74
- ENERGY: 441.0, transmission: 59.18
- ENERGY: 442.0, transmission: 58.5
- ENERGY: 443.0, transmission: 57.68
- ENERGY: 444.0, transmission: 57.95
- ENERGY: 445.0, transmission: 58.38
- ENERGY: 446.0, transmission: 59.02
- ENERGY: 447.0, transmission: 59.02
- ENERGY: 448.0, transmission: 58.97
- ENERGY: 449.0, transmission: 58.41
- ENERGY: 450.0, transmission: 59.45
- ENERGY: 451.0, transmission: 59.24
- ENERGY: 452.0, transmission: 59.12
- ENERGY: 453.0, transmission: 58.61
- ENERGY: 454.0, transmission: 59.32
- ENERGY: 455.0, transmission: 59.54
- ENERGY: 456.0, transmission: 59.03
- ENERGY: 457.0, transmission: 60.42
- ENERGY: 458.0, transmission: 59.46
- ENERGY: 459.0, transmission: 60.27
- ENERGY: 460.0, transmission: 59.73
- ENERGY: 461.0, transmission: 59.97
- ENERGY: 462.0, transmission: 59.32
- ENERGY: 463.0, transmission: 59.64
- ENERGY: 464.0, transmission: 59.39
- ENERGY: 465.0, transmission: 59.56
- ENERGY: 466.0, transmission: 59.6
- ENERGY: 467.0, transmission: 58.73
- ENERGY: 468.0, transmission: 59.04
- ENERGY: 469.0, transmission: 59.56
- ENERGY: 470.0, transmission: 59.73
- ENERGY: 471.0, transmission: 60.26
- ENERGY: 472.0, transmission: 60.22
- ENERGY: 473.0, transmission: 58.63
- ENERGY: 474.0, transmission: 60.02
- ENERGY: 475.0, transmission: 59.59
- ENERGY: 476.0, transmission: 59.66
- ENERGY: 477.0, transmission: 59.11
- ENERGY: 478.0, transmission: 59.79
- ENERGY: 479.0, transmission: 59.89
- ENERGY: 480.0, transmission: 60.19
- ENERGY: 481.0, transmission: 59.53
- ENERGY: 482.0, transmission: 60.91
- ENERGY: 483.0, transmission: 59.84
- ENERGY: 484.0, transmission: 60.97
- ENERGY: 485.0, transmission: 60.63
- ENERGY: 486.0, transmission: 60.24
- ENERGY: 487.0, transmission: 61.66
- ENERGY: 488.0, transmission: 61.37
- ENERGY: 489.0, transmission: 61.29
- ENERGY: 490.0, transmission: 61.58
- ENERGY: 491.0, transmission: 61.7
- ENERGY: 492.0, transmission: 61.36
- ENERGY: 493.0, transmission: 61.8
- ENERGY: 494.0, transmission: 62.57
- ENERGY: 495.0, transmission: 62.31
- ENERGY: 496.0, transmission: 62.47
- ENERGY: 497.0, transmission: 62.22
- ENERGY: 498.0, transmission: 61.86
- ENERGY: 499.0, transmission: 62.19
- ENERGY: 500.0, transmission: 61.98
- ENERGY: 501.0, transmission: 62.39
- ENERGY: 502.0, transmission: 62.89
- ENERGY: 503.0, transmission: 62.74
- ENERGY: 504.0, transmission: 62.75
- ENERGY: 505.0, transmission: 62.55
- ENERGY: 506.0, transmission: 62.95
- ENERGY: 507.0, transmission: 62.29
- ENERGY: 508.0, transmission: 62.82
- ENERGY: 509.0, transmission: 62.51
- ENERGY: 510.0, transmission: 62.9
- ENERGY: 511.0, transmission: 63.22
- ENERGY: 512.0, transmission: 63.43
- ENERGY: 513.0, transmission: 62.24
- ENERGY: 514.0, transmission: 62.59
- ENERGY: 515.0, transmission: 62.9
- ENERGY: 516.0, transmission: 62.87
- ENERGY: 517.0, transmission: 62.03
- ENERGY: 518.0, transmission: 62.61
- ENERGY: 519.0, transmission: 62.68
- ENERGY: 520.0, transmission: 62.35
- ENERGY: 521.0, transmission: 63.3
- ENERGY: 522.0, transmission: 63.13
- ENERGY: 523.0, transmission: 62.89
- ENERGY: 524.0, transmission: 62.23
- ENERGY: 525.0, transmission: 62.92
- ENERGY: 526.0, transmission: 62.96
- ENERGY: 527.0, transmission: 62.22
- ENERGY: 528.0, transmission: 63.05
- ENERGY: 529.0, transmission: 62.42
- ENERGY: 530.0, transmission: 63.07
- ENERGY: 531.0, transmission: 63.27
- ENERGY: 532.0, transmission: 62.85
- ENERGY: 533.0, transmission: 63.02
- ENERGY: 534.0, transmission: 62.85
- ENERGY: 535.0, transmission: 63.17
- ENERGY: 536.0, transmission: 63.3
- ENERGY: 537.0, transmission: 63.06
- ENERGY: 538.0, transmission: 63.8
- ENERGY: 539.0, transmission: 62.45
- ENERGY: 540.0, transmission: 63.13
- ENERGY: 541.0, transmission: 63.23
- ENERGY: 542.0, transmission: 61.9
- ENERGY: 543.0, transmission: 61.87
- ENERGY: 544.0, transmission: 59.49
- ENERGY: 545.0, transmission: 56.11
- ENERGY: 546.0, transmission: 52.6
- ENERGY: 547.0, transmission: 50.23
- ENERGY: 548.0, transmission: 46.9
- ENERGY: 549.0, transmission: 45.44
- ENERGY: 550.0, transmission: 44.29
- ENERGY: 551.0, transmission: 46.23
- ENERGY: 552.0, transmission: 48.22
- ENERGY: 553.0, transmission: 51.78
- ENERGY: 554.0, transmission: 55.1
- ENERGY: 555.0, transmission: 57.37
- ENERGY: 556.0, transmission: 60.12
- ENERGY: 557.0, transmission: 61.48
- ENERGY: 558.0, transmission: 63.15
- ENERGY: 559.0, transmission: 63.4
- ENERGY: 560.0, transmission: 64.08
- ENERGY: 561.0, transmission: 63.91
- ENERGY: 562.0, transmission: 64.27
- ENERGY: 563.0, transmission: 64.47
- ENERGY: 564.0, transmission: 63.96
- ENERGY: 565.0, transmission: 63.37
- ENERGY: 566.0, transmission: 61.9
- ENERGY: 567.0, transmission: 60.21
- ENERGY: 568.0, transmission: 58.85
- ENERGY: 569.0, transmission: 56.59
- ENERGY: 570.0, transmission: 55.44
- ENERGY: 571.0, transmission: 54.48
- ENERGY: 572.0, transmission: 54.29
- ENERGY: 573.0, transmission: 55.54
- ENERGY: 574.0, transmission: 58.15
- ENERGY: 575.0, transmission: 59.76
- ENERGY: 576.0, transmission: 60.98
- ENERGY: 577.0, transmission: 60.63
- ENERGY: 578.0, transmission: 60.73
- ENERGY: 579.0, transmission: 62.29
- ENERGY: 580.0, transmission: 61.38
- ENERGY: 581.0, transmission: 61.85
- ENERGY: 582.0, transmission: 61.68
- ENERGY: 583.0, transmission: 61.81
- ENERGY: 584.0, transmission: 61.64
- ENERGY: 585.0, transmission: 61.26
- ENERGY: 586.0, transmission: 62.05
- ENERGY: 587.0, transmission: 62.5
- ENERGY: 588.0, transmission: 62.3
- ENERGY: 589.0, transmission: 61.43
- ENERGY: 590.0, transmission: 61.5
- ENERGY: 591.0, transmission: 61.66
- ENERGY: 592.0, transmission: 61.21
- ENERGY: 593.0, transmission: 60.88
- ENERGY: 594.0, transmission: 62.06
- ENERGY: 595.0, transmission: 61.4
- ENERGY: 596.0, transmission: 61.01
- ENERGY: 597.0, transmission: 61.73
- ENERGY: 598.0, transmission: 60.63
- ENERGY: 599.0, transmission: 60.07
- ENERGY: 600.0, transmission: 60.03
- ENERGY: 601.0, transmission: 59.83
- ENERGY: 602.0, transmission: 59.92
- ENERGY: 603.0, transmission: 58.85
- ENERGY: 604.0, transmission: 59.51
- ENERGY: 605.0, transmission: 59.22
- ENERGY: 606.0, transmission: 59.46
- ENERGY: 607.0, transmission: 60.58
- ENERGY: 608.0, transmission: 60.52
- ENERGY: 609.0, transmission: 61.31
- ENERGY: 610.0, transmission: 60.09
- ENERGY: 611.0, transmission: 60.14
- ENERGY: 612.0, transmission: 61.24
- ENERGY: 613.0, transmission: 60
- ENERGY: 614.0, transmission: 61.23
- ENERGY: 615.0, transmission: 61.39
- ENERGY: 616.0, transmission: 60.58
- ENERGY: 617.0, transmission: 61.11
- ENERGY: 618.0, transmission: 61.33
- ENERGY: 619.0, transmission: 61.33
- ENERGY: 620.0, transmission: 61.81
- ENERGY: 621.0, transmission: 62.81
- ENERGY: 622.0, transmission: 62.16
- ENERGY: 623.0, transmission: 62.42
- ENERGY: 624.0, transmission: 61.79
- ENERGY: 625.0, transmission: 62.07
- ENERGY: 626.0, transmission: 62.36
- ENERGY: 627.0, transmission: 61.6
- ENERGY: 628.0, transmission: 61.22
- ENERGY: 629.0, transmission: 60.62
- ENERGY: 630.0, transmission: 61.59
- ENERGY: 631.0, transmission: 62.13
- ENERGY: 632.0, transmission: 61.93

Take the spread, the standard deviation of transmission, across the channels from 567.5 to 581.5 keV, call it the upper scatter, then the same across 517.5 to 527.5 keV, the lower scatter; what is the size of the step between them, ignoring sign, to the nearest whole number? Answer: 2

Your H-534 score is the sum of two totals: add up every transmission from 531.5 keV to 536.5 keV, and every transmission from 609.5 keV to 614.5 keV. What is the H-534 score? 618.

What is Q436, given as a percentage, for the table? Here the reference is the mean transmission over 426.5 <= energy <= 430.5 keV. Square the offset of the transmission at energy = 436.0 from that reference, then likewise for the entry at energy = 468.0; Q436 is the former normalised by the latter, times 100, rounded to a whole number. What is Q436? 29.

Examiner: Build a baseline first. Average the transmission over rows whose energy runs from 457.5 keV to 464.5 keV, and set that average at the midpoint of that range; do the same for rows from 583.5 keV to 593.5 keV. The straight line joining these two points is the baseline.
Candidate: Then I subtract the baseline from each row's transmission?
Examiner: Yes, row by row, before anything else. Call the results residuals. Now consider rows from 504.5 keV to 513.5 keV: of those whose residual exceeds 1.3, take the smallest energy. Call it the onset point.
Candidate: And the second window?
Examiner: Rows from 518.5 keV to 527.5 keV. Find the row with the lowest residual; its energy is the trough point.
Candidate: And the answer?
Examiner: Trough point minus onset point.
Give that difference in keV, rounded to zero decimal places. 22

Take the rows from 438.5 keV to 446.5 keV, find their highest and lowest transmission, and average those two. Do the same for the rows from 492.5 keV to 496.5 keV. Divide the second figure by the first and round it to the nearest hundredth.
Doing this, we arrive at 1.06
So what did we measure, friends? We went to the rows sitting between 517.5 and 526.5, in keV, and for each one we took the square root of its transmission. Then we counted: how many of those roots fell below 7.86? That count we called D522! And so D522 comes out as 0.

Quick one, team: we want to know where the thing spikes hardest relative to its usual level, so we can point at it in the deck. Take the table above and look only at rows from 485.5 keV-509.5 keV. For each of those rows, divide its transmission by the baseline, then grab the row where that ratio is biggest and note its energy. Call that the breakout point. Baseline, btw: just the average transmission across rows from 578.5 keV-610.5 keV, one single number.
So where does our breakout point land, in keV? 506.0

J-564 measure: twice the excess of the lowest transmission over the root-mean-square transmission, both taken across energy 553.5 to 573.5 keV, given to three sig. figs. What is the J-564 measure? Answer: -11.8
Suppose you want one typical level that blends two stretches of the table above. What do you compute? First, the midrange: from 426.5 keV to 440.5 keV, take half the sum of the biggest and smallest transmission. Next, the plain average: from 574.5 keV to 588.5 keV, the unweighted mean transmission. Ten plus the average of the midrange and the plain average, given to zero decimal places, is 70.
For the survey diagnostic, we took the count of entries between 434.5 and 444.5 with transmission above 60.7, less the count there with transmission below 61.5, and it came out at -10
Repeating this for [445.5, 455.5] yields -10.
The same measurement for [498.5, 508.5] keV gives 10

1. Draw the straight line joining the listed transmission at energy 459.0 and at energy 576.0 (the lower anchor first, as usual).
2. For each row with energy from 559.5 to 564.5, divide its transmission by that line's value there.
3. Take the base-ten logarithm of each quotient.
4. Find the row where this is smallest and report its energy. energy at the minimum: 561.0 keV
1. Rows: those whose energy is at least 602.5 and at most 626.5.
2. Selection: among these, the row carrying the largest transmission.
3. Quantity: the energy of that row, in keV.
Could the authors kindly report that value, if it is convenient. 621.0 keV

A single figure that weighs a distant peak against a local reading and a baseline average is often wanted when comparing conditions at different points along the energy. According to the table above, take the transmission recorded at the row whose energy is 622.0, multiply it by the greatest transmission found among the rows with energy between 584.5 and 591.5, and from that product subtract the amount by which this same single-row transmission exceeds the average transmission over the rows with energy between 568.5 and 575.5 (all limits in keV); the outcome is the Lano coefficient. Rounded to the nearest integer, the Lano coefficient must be 3879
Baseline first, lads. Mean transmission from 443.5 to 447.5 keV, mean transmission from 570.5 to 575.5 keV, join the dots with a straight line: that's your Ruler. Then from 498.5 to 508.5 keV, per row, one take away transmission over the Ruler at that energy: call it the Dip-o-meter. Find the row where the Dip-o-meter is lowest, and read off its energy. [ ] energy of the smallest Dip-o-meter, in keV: 506.0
